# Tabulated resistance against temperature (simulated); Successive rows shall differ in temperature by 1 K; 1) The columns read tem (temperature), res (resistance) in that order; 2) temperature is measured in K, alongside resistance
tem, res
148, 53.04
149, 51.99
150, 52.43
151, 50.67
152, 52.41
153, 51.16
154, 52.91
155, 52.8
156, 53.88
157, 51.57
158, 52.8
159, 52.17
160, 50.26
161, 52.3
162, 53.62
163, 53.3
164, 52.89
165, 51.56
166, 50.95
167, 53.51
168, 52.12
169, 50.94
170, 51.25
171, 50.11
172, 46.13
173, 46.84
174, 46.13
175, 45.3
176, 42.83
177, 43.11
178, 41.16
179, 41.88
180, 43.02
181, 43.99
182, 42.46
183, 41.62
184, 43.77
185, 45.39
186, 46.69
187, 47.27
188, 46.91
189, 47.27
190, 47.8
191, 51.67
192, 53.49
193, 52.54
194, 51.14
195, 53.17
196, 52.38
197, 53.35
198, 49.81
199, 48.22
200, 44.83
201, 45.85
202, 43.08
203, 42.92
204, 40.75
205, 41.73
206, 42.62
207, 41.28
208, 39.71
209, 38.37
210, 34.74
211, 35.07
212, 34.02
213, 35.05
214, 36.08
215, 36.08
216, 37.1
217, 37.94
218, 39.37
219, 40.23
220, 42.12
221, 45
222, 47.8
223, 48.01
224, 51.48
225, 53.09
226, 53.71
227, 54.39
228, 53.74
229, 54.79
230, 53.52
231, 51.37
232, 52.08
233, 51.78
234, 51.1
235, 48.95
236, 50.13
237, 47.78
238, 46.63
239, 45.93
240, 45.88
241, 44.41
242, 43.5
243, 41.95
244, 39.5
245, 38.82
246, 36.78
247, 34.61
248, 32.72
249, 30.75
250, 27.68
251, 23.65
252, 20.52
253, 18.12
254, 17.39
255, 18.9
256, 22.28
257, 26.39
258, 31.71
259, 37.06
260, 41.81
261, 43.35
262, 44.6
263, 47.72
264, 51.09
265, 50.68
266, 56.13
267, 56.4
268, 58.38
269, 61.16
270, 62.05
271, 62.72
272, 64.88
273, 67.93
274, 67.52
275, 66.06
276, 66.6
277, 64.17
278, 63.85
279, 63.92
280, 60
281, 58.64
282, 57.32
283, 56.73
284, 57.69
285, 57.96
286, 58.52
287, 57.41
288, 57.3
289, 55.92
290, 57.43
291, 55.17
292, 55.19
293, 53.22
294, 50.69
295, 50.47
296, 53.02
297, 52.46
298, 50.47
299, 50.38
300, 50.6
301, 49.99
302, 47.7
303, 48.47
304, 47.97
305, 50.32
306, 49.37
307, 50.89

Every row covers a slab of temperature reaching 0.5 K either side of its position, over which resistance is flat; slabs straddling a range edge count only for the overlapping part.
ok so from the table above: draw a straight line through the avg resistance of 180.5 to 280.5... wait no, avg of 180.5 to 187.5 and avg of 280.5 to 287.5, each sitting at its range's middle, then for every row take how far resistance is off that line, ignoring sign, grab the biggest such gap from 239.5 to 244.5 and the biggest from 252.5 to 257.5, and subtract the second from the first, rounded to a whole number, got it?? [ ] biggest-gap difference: -23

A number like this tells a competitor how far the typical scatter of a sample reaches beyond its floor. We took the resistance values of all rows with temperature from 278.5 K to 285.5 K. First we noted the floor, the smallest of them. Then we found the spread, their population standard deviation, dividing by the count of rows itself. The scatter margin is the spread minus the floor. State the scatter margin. -54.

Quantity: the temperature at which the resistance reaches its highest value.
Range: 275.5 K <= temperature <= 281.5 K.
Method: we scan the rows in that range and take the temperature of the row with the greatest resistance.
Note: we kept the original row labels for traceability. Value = 276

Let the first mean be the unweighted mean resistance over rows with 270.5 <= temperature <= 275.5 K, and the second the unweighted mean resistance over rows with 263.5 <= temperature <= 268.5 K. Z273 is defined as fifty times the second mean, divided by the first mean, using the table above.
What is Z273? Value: 41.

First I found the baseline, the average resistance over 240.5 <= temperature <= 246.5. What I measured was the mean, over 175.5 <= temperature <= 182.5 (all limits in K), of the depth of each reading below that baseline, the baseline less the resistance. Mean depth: -2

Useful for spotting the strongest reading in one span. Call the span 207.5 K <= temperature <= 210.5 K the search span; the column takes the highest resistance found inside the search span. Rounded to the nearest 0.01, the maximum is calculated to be 39.71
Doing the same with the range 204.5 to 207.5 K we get 42.62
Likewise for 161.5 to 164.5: 53.62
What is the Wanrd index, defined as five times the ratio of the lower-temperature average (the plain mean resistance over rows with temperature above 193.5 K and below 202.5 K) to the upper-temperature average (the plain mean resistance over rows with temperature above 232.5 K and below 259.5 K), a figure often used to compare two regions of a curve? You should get 6.8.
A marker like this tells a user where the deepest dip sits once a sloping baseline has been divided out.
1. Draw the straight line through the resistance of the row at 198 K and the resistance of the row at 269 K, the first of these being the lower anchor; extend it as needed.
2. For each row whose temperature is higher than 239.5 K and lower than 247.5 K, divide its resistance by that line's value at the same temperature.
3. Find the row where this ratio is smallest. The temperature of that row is 247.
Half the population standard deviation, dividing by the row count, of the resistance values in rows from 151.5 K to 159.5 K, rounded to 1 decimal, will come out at 0.4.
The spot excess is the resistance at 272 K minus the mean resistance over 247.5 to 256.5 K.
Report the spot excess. 41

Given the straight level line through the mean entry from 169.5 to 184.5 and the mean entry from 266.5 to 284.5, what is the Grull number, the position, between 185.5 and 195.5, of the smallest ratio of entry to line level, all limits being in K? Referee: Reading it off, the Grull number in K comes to 188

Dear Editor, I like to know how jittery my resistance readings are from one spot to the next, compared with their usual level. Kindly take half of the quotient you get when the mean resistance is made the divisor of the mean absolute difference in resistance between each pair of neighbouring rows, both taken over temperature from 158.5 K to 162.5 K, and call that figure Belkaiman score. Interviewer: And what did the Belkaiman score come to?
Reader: 0.017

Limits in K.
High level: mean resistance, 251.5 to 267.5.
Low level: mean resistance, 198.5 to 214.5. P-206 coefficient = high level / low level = 0.91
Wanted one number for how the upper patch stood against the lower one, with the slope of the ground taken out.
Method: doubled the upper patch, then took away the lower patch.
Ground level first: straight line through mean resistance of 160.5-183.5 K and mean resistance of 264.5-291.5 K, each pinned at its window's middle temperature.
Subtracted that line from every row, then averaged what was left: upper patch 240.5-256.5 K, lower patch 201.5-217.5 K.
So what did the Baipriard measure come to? -38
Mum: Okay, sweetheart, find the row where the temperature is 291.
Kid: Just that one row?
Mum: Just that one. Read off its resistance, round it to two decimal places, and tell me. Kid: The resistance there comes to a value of 55.17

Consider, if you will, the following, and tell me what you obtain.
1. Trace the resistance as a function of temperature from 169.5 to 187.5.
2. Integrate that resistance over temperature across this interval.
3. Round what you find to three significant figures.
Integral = 809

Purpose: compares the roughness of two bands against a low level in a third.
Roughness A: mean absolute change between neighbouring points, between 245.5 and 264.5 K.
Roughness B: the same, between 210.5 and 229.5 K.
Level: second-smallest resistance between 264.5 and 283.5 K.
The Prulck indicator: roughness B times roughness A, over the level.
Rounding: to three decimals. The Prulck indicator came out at 0.067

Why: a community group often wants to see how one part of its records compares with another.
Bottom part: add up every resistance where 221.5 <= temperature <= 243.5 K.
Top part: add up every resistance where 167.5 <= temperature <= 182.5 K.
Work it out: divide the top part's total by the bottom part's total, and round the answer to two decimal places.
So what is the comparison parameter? 0.63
